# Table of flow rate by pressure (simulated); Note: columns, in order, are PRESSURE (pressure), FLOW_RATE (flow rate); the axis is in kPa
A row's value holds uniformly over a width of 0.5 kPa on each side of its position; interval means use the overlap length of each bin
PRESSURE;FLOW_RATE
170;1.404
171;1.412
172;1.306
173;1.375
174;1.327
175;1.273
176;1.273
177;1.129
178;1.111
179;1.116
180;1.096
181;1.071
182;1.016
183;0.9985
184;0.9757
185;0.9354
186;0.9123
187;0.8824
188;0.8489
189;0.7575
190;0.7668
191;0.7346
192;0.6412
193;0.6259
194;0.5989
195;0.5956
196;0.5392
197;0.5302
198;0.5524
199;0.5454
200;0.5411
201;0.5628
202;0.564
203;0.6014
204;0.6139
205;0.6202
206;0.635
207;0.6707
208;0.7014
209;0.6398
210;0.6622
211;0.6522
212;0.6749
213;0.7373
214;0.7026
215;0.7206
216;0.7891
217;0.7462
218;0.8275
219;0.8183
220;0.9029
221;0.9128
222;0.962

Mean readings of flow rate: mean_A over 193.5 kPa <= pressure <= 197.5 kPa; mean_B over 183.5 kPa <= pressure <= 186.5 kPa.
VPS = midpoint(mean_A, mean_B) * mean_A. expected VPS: 0.426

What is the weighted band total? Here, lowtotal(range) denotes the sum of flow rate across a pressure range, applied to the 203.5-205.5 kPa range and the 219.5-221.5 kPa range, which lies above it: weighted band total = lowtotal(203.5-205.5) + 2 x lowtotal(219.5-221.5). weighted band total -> 4.9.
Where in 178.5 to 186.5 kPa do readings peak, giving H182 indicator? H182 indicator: 179 kPa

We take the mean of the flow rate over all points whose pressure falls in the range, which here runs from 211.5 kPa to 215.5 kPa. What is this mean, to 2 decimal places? 0.71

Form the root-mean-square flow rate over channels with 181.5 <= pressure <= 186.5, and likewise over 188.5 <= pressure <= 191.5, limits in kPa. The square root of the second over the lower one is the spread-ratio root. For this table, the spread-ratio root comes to 0.88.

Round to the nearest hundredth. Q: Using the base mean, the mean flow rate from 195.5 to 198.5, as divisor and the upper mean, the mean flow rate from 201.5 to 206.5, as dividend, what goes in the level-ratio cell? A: 1.12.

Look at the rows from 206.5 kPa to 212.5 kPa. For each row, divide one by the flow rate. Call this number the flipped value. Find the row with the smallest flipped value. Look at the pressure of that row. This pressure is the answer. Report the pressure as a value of 208 kPa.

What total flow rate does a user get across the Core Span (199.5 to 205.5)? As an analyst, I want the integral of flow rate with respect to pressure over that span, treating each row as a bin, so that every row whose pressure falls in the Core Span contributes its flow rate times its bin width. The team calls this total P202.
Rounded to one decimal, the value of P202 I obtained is 3.5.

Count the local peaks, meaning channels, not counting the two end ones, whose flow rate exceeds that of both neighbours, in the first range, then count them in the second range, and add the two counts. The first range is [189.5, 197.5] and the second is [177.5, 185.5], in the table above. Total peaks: 1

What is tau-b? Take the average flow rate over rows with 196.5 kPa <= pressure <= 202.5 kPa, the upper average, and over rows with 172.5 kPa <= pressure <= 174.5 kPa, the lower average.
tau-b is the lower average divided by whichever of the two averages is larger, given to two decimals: 1.00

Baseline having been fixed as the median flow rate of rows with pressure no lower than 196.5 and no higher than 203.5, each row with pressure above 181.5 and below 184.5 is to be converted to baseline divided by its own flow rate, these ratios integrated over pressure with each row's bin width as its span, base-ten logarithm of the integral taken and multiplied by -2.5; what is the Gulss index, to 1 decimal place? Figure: -0.6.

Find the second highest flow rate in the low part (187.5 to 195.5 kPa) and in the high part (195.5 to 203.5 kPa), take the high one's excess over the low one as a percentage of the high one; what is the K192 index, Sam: -36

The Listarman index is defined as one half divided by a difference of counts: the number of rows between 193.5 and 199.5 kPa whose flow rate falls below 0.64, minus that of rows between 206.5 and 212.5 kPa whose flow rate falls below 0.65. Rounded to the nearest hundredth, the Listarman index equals 0.10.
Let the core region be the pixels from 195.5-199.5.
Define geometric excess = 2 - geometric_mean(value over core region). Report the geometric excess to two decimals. 1.46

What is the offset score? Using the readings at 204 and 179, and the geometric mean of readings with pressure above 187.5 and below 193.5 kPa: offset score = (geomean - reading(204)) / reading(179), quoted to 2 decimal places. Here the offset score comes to 0.10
